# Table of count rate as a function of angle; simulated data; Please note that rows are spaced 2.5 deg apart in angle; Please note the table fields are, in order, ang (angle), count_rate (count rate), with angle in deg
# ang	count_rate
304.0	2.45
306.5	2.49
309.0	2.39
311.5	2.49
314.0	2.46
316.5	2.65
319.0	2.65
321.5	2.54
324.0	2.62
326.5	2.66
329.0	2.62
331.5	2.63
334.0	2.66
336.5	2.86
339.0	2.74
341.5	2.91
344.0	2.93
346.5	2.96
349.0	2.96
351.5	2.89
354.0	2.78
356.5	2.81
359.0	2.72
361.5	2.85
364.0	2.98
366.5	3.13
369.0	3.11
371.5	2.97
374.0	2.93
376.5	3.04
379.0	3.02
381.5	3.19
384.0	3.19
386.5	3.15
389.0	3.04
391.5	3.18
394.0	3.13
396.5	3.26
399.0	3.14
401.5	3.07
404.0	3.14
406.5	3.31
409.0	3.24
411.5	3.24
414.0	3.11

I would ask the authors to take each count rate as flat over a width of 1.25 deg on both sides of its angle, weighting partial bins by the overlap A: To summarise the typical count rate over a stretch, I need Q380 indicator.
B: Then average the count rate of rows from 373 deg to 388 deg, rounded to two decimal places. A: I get 3.09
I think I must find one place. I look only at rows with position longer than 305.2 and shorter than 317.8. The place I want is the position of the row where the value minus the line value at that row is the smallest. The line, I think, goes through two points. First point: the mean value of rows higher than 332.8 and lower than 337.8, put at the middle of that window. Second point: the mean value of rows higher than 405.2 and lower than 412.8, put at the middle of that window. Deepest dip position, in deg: 309.0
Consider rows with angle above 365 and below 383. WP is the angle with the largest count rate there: 381.5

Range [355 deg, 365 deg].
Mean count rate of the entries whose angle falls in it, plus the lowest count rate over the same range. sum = 5.6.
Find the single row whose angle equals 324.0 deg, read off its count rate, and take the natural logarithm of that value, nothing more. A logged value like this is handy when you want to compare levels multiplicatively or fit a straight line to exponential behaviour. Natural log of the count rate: 0.96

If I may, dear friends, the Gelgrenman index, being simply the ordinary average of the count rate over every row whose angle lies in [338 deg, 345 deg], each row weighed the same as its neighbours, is 2.86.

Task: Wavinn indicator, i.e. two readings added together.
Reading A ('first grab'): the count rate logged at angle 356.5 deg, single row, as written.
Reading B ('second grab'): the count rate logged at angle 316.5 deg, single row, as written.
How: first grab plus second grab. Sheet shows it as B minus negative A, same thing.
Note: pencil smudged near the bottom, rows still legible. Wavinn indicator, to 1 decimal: 5.5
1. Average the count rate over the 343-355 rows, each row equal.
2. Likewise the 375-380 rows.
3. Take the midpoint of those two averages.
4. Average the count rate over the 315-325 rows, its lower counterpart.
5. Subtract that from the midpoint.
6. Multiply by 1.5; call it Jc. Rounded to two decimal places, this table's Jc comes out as 0.53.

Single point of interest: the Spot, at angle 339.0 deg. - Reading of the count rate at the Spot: 2.74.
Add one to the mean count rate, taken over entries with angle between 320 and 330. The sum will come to 3.61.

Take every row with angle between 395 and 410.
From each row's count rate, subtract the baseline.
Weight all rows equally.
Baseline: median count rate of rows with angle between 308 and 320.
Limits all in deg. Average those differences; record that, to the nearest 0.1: 0.7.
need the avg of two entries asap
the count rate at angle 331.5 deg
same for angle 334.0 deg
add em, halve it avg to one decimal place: 2.6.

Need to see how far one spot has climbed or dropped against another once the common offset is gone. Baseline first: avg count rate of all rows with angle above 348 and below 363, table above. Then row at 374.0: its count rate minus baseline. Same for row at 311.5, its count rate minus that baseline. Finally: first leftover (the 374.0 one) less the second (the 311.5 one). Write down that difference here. 0.440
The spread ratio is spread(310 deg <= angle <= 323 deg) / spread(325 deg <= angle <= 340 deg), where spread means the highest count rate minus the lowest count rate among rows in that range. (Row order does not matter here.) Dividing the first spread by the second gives 0.79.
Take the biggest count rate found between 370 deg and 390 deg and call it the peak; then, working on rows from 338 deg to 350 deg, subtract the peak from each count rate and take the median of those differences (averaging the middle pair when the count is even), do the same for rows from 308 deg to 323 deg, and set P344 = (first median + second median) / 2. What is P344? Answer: -0.47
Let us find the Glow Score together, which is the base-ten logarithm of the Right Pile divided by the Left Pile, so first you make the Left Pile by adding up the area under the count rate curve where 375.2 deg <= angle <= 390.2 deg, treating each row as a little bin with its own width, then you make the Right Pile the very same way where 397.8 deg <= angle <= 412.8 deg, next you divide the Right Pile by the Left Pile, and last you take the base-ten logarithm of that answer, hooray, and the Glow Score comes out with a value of 0.012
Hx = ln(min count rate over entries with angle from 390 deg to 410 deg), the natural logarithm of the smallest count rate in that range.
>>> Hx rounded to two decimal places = 1.12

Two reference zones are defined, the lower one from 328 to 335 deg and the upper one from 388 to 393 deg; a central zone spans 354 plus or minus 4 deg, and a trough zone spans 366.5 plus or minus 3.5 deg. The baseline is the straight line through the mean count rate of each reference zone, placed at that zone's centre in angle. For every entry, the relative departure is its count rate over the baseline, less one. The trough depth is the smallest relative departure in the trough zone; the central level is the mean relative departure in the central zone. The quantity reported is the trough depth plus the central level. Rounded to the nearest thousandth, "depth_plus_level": 0.031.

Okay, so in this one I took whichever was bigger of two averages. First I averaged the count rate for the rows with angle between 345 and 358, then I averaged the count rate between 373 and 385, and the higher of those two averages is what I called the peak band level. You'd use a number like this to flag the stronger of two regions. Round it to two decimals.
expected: 3.07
